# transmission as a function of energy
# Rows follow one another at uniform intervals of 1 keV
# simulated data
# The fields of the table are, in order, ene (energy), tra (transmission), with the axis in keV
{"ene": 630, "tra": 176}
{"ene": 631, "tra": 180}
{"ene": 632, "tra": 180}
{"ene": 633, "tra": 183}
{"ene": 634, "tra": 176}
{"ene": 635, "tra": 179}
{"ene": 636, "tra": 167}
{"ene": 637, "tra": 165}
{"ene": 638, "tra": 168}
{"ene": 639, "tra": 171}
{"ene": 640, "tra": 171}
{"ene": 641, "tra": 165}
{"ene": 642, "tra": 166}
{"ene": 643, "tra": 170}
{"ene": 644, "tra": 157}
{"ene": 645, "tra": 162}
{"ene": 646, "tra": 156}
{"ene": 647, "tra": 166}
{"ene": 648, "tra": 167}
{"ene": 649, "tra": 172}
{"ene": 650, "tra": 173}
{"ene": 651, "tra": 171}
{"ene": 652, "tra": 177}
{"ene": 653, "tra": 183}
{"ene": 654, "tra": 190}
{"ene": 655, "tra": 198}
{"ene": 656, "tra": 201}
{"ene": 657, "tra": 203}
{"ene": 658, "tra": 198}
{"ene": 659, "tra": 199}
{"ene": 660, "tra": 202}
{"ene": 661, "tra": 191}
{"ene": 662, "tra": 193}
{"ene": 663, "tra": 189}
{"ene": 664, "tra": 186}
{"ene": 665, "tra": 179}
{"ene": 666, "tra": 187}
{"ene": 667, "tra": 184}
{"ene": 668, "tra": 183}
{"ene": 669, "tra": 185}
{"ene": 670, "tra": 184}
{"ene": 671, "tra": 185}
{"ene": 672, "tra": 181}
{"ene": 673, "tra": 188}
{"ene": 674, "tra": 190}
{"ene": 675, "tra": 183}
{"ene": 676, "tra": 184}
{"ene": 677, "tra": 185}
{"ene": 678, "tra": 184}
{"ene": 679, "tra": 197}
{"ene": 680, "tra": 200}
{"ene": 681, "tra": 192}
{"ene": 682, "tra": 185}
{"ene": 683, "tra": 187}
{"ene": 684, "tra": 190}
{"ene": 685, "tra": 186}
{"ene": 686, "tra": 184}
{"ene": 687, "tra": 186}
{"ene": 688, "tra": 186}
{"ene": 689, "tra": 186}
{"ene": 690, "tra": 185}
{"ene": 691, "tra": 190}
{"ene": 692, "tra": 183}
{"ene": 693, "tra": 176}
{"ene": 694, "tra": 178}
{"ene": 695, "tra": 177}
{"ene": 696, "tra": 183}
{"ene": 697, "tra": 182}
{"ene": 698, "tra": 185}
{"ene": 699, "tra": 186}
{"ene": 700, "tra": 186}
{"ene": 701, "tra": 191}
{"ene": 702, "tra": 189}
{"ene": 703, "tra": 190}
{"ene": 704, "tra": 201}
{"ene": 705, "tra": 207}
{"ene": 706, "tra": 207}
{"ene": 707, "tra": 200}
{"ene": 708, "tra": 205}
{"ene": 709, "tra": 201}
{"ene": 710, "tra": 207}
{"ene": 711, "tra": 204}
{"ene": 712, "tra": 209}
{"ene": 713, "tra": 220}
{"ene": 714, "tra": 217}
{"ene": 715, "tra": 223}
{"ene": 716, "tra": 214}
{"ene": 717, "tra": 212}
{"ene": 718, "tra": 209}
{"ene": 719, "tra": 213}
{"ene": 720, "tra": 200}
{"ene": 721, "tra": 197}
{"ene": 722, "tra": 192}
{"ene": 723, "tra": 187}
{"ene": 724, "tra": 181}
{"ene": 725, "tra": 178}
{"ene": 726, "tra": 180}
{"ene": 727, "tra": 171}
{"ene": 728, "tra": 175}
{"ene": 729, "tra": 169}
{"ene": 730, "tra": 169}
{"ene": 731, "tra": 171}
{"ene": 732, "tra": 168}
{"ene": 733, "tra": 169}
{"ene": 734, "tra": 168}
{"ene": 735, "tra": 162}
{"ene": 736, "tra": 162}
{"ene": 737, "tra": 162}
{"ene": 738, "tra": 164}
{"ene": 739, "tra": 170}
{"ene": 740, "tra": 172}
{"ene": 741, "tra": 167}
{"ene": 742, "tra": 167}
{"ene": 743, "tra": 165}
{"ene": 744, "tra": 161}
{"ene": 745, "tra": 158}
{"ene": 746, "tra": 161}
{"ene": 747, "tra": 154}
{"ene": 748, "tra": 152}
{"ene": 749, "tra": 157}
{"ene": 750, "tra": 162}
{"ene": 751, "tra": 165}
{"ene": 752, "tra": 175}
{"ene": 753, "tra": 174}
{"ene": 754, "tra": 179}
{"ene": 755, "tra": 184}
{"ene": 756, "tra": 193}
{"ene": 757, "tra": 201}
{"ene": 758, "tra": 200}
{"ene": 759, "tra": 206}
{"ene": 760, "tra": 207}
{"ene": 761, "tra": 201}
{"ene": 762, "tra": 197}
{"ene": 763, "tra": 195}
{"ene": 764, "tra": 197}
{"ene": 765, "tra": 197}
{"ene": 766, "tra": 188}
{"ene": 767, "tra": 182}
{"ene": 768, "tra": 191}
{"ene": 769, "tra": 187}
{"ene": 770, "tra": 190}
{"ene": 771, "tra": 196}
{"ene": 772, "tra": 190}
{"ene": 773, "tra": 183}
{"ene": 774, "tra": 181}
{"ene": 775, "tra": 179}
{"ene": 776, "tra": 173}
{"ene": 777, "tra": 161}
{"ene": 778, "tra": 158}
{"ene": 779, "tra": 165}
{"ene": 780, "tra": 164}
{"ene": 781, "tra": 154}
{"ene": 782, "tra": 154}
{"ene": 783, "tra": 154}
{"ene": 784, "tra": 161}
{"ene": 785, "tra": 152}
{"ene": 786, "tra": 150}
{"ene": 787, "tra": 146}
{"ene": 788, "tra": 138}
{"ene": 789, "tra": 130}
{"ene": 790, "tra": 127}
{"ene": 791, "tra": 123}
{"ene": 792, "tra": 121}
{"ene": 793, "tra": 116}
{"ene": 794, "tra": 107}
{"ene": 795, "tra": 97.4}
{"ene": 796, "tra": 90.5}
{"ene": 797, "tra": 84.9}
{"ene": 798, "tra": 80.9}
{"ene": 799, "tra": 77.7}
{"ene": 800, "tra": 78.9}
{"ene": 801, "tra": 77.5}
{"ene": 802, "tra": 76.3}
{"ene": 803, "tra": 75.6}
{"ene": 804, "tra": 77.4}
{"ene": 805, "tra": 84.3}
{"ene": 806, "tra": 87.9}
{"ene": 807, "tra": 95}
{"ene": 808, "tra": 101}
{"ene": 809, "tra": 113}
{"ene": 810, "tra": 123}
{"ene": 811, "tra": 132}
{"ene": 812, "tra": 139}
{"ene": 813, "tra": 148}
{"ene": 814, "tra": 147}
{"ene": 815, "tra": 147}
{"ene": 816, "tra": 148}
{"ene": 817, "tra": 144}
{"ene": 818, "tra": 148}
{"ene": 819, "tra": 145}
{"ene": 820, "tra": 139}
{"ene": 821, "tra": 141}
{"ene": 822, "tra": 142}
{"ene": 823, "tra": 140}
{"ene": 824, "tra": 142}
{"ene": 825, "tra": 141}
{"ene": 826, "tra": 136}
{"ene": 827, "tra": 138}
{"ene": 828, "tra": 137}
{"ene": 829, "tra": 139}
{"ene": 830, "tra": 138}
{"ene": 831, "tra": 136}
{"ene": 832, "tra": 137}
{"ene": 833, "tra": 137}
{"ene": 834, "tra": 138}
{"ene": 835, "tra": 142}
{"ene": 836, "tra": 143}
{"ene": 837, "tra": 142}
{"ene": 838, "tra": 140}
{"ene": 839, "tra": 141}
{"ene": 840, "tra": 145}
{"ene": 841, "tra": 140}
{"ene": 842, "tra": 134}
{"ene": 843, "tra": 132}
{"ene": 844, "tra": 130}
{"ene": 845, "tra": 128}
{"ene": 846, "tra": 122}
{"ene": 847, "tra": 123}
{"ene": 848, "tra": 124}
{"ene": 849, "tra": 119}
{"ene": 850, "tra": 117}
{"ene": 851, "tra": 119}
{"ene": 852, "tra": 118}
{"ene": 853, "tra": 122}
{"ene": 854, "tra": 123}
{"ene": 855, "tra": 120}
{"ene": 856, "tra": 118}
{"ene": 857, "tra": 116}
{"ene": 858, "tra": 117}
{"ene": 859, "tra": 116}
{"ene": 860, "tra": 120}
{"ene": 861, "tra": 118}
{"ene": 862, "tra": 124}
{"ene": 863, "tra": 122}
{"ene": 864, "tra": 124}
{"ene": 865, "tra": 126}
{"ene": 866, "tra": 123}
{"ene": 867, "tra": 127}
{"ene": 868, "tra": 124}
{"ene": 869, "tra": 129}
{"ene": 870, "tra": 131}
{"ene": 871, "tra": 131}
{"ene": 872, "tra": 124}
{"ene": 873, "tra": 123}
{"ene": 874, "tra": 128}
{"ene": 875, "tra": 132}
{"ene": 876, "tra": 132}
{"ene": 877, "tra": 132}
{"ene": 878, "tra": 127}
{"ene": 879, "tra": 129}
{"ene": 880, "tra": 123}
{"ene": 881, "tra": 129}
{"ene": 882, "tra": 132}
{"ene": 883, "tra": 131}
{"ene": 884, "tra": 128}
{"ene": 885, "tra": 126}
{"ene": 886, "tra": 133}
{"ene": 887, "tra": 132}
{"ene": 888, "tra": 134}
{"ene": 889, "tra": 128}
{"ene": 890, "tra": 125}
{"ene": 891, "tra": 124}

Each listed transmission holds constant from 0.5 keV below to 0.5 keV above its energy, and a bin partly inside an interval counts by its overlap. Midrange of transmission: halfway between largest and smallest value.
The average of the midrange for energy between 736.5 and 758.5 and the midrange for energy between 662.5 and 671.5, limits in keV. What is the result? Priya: 180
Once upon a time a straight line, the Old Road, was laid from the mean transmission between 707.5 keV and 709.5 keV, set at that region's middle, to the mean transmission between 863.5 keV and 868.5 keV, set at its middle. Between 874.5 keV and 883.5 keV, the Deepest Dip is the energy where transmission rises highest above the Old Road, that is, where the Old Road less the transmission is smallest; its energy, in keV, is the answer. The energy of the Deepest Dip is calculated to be 882 keV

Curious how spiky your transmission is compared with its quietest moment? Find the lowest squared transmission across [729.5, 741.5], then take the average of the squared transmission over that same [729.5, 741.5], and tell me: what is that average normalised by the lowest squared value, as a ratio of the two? 1.06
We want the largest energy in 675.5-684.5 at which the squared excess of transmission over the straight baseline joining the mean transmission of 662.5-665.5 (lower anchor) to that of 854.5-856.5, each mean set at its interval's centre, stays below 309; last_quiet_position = 684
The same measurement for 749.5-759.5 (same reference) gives 751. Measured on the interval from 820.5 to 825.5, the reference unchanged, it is 825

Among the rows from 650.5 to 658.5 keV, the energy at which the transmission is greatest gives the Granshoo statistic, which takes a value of 657 keV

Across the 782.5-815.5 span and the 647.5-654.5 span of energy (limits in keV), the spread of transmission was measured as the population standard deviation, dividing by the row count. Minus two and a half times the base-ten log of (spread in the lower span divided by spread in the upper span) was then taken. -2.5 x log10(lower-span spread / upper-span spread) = 1.5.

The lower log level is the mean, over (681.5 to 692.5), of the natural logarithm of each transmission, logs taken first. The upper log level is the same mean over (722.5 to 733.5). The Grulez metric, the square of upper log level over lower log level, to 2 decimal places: 0.97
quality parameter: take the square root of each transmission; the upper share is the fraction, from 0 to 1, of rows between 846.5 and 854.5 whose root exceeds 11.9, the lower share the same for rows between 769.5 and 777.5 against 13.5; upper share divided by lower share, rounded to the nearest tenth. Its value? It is 0.0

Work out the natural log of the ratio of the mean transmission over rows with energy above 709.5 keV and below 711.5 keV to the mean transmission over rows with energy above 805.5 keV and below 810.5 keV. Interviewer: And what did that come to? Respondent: 0.68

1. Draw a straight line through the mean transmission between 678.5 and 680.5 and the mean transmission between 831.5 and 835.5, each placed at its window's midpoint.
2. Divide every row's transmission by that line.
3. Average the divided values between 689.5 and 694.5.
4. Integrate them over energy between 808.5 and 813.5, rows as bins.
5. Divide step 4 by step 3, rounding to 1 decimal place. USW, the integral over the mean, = 4.7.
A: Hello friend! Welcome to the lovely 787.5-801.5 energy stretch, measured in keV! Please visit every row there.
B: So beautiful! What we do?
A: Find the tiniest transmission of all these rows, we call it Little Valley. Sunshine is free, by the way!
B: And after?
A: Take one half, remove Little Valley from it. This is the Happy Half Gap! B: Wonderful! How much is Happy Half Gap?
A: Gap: -77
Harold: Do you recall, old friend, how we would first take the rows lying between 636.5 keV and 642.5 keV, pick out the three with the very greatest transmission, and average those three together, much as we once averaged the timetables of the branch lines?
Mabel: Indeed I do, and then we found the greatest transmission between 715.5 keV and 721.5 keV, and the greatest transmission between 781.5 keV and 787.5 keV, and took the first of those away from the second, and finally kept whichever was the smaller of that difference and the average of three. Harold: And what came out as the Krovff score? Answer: -53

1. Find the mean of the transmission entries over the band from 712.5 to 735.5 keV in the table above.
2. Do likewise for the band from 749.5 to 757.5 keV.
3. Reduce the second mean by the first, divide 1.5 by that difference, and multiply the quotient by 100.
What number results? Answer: -15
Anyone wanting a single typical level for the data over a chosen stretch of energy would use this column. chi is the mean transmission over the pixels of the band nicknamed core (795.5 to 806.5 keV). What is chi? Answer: 81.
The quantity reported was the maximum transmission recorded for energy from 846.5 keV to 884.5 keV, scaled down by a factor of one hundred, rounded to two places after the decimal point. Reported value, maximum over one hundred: 1.32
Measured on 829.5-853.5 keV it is 1.45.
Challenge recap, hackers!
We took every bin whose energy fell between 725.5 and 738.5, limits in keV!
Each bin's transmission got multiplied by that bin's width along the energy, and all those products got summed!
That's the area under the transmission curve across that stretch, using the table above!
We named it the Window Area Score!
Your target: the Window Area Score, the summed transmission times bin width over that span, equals 2190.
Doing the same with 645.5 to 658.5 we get 2355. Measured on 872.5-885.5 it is 1672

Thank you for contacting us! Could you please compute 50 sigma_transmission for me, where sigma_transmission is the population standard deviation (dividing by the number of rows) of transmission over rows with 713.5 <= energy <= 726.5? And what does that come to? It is 746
